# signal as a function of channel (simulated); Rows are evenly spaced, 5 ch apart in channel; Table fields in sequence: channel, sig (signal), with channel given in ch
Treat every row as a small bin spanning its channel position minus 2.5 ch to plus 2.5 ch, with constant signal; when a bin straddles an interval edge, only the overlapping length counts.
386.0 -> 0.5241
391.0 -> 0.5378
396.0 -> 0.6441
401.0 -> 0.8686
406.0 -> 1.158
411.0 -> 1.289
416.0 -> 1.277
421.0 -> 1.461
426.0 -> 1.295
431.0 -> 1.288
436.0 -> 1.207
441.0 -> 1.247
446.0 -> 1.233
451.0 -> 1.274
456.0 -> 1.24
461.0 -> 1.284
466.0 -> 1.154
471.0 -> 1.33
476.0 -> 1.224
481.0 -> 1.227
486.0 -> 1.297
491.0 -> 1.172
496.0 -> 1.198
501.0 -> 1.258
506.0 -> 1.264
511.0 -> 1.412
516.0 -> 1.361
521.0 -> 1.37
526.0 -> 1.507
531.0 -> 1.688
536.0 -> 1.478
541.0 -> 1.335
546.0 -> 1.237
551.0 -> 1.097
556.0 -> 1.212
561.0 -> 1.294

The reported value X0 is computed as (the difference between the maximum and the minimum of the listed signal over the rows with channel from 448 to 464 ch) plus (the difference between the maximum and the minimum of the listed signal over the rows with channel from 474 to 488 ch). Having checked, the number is 0.12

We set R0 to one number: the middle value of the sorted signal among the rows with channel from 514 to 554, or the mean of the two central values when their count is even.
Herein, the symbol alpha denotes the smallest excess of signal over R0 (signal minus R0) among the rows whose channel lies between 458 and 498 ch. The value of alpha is -0.21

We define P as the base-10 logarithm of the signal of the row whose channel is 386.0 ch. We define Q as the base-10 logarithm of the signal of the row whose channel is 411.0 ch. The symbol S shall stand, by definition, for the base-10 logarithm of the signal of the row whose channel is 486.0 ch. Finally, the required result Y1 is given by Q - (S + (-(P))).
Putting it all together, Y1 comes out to -0.283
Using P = -0.28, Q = 0.110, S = 0.113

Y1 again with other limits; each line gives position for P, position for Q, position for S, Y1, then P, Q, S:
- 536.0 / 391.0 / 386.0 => 0.181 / 0.17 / -0.269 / -0.281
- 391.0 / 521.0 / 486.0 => -0.246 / -0.27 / 0.137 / 0.113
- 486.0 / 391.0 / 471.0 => -0.280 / 0.11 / -0.269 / 0.124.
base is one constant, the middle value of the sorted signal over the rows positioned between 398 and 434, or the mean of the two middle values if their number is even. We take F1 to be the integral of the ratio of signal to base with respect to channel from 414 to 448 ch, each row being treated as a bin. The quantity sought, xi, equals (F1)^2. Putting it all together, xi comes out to 1156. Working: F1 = 34.0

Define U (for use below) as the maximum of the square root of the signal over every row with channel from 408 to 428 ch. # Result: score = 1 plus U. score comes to 2.21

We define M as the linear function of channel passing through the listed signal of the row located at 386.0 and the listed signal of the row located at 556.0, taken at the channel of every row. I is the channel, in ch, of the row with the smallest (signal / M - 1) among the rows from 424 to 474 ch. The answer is 466.0 ch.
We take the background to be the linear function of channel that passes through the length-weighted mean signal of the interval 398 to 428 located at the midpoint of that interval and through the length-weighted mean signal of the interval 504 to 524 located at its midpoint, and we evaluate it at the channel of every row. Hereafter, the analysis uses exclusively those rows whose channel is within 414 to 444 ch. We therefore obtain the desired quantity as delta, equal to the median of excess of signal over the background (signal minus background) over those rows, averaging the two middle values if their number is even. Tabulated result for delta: 0.05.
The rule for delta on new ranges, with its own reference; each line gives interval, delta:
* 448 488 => -0.03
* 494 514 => -0.08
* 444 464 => -0.01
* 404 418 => 0.06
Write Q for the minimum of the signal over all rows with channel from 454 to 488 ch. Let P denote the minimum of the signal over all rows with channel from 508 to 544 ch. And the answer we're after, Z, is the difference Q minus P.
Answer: -0.18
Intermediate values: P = 1.335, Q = 1.154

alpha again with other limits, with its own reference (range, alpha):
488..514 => -0.19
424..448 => -0.16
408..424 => -0.09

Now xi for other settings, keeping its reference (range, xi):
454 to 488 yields 1089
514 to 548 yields 1423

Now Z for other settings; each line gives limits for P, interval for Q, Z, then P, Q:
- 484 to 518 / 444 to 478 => -0.02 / 1.172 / 1.154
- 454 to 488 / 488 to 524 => 0.02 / 1.154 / 1.172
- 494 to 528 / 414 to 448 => 0.01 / 1.198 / 1.207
